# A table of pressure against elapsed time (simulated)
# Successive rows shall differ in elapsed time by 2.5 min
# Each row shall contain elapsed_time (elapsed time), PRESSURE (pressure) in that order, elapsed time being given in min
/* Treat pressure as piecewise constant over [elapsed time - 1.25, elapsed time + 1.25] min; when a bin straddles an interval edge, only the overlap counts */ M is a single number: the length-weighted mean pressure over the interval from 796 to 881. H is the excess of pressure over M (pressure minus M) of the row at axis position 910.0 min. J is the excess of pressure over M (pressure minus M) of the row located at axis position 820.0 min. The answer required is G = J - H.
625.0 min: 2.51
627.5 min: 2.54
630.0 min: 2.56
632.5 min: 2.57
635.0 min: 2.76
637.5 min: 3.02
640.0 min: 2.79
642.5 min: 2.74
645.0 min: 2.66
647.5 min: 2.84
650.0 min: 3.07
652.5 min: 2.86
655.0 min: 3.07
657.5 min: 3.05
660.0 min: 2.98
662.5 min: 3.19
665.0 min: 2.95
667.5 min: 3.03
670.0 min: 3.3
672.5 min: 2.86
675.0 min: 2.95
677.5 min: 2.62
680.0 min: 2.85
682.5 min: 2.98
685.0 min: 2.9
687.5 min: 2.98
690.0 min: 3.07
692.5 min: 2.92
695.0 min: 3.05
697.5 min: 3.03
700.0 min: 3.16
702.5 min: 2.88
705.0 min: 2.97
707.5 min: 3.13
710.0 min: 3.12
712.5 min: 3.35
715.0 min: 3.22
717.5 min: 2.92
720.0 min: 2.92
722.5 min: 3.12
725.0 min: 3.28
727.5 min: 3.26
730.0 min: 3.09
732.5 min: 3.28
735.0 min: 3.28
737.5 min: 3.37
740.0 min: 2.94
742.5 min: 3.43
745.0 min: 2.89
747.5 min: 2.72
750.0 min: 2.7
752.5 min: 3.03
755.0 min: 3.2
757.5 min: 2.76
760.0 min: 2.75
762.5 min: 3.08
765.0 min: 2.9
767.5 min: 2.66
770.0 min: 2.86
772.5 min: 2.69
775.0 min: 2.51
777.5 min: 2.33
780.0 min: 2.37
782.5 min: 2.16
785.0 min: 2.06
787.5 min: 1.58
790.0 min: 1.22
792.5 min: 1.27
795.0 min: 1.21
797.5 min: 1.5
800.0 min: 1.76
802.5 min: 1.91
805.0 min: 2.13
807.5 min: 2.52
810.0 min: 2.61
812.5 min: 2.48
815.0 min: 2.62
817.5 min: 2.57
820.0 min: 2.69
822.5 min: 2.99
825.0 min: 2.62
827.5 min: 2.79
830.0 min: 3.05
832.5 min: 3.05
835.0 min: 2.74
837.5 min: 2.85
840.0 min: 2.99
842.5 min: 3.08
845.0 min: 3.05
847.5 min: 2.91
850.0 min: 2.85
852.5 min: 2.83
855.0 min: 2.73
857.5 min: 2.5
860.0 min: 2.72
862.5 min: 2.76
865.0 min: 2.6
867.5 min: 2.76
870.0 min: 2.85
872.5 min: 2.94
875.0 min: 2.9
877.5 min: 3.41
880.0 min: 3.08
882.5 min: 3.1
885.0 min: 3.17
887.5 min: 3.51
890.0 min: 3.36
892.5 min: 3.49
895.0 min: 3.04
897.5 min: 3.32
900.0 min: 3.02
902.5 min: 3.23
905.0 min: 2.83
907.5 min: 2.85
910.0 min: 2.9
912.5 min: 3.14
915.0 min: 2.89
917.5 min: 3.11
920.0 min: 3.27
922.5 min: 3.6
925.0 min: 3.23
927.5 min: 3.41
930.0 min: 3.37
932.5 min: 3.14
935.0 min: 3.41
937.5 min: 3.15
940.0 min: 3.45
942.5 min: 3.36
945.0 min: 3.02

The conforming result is -0.2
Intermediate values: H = 0.20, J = -0.01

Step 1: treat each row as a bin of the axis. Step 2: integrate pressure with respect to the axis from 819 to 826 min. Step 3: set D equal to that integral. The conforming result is 19.4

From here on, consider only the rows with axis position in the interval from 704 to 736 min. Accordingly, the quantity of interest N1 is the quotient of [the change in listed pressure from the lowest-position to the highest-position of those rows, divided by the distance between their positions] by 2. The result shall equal 0.005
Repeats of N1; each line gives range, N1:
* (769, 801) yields -0.018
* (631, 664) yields 0.010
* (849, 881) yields 0.004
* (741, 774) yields -0.012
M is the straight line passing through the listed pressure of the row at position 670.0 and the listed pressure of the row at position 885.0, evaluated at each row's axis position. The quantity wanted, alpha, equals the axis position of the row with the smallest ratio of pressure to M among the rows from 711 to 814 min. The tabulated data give 795.0 min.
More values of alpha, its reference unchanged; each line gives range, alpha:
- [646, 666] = 647.5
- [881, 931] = 905.0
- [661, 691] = 677.5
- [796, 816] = 797.5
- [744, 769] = 767.5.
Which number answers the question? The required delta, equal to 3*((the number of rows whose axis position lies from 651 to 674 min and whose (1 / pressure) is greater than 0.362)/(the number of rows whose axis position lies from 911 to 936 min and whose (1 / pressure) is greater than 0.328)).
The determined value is 0.0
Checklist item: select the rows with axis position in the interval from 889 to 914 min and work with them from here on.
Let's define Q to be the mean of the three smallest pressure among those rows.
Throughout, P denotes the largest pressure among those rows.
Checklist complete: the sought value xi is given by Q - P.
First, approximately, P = 3.49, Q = 2.86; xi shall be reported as -0.6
